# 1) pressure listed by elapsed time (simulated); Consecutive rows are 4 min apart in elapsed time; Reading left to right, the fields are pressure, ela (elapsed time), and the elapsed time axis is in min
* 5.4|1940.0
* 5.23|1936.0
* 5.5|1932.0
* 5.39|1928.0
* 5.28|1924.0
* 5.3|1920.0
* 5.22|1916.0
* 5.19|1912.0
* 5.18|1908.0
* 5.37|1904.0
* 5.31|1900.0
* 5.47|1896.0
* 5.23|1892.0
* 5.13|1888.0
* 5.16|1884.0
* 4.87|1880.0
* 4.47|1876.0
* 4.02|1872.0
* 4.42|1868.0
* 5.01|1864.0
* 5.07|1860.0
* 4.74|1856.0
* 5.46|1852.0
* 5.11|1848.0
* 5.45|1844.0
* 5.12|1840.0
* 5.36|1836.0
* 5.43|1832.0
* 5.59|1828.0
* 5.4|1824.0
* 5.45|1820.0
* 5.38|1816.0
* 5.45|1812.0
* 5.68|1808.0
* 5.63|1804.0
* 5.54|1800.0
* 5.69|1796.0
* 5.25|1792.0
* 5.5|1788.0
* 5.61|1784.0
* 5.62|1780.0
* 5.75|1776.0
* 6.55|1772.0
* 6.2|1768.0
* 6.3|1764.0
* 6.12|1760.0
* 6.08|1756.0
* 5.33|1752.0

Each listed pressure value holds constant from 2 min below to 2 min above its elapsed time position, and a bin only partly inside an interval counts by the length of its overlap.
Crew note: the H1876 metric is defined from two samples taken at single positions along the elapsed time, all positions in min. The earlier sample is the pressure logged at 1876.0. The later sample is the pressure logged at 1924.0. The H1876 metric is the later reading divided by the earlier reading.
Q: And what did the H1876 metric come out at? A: 1.18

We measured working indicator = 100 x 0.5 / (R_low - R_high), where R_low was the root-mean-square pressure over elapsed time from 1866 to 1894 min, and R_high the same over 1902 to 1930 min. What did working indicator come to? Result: -100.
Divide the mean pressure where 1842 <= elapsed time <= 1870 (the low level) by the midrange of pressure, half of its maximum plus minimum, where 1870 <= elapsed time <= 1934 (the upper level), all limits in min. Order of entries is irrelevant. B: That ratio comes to 1.06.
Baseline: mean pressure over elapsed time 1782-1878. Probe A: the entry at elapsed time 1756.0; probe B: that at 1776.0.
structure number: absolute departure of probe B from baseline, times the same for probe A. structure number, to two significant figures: 0.42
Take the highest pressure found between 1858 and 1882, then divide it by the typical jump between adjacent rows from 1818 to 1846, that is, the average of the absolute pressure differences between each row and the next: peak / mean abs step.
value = 29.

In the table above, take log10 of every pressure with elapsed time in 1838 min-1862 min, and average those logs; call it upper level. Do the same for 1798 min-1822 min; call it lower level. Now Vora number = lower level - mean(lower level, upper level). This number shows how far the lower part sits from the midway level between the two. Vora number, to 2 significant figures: 0.015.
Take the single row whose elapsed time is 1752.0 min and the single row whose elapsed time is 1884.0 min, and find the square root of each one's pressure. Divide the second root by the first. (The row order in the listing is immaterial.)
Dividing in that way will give 0.984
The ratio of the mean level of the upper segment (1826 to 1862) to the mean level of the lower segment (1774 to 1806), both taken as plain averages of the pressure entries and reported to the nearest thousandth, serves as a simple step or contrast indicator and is 0.944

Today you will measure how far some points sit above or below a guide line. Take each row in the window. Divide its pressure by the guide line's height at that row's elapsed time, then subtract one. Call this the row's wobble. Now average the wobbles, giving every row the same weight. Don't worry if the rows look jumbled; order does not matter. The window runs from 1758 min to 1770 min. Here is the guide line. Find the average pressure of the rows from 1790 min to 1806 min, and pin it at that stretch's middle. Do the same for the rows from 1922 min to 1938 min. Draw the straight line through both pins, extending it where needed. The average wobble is 0.11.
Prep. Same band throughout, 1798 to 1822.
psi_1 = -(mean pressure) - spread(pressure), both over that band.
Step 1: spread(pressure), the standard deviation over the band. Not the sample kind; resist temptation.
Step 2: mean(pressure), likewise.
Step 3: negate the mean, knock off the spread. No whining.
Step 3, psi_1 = -5.6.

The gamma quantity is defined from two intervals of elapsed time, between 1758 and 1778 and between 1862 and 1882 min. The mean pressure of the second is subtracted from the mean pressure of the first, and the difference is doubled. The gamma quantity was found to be 3.3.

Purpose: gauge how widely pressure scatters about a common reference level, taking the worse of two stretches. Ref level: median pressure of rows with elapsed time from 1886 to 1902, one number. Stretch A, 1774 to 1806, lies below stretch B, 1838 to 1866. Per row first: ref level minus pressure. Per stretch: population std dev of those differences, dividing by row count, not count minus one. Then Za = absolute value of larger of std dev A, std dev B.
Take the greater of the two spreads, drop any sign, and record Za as 0.23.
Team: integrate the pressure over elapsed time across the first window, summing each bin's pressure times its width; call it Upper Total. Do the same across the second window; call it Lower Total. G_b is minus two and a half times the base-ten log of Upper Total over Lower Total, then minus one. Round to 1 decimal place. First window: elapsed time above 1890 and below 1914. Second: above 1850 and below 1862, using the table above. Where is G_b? -1.8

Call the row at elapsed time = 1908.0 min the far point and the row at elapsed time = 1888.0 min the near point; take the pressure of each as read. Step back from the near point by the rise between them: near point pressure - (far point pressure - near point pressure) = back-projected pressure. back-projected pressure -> 5.1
